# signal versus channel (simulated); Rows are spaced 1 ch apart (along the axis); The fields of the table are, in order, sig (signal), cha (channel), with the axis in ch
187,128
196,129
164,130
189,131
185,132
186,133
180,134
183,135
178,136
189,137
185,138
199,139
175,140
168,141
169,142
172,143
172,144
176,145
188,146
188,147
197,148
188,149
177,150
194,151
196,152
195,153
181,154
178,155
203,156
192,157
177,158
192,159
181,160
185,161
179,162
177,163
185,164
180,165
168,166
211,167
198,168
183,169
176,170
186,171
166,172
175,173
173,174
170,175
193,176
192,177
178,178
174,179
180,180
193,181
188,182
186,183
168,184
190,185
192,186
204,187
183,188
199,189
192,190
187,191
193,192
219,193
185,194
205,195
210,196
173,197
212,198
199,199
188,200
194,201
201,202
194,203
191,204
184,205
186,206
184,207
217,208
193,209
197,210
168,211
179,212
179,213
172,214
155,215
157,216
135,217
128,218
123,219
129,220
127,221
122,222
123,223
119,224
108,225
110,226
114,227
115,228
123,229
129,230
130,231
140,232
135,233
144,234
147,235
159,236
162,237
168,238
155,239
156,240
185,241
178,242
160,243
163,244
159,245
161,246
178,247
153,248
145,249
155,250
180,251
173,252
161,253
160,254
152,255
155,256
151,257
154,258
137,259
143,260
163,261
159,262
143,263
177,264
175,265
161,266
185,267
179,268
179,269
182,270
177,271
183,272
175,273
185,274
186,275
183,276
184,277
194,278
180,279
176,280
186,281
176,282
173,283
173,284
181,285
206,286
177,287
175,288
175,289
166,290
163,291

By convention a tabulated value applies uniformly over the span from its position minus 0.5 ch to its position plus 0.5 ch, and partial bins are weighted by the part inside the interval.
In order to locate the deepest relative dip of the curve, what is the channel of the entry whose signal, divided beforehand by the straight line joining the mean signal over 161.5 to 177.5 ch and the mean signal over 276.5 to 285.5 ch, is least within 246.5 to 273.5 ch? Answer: 259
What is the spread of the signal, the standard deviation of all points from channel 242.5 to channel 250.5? 9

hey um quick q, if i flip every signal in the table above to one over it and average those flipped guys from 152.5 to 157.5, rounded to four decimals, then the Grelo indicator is 0.0053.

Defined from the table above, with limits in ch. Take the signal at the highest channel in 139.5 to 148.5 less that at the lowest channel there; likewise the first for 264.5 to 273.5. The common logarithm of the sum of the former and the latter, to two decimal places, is 1.34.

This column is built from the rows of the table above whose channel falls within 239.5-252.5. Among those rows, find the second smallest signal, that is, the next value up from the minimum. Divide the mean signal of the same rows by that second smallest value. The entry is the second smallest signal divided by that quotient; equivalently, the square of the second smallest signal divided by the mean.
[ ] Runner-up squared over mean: 142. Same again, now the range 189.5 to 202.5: 174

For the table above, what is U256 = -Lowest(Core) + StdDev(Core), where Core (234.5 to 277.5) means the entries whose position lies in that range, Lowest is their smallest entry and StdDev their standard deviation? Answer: -123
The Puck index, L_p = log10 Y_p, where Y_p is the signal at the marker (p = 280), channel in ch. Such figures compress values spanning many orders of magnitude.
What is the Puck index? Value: 2.246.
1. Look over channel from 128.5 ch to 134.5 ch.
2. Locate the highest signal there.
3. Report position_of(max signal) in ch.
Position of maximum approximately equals 129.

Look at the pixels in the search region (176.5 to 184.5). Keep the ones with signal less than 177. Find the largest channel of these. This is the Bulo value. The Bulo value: 184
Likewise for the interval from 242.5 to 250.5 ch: 250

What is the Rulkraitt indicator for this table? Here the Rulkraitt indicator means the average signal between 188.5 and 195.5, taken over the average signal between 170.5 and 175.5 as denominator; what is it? 1.13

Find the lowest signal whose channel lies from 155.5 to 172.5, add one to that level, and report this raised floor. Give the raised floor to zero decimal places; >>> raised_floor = 167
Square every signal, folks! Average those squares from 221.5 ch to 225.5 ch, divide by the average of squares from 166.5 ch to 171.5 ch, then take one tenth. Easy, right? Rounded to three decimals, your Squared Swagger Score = 0.038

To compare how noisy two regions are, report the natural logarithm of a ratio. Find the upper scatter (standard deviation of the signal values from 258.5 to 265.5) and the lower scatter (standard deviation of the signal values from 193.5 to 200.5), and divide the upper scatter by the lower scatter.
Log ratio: 0.11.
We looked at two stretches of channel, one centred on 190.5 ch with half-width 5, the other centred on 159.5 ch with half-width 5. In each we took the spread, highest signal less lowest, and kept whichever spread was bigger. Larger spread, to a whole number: 36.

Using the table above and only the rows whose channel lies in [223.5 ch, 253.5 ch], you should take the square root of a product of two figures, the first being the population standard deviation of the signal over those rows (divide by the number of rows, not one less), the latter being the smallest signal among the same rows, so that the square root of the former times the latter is 48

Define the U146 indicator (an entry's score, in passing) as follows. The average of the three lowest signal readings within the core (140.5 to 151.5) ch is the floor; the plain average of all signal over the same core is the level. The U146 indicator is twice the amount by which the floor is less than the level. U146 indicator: 22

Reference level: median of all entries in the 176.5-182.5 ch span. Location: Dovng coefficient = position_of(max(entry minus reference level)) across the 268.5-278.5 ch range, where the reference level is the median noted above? 278 ch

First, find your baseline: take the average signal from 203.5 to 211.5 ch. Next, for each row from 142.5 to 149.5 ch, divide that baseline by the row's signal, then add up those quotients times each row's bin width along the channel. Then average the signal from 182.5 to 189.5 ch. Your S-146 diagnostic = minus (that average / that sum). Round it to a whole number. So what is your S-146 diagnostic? -26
